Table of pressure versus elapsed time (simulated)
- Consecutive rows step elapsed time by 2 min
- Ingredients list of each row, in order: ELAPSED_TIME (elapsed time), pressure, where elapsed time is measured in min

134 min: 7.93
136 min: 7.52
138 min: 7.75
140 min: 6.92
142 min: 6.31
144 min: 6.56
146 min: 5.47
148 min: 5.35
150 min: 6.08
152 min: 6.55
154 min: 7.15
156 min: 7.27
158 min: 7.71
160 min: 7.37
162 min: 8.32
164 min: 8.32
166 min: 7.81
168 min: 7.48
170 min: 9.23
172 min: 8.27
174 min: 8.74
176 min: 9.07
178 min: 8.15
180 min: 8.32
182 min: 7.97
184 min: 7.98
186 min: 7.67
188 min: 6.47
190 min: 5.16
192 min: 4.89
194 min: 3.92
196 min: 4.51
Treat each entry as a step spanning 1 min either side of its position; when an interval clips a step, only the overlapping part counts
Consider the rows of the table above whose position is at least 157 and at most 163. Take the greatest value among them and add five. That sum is 13.3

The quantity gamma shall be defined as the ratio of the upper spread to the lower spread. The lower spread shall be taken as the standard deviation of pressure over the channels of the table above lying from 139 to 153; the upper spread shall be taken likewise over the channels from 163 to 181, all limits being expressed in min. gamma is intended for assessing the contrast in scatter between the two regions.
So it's 1.0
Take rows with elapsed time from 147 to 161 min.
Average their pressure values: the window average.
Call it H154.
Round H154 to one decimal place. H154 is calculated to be 6.8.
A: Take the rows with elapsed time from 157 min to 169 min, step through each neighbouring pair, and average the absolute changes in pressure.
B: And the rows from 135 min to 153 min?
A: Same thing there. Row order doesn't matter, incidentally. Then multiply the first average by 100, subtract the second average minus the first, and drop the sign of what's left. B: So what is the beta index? 42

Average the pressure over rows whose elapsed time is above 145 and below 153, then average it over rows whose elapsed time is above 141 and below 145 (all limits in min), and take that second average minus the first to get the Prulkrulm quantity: 0.6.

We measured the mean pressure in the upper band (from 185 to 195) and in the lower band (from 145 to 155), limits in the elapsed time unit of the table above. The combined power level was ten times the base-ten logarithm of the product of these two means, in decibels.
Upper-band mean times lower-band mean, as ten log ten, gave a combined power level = 15.4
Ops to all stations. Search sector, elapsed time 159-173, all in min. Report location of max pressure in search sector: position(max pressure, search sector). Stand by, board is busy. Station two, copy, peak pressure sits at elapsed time 170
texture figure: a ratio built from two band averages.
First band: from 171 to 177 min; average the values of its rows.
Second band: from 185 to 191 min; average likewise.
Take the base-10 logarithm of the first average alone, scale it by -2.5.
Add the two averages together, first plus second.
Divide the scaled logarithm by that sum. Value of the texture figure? -0.155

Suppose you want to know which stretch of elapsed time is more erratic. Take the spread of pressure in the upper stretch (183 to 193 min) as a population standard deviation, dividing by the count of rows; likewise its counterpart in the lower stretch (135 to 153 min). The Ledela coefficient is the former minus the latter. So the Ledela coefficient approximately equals 0.5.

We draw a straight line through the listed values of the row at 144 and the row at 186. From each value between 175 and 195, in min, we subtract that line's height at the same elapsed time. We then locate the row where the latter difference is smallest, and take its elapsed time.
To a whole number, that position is 194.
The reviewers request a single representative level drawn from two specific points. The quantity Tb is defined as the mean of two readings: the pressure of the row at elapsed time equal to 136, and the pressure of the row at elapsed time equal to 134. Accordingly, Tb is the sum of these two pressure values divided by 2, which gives 7.7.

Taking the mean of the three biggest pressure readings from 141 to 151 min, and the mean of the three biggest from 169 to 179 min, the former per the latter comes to 0.70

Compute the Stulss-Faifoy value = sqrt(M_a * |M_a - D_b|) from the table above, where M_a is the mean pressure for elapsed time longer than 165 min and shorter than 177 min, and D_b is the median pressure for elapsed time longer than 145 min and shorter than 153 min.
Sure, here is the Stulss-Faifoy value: 4.7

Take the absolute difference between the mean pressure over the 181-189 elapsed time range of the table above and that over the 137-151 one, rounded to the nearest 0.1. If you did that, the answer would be 1.2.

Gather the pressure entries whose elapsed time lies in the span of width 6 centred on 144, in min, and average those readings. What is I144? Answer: 6.1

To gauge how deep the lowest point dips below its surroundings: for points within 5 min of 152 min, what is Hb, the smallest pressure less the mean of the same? -1.13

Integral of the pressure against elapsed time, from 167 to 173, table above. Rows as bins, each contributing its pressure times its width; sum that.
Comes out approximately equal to 50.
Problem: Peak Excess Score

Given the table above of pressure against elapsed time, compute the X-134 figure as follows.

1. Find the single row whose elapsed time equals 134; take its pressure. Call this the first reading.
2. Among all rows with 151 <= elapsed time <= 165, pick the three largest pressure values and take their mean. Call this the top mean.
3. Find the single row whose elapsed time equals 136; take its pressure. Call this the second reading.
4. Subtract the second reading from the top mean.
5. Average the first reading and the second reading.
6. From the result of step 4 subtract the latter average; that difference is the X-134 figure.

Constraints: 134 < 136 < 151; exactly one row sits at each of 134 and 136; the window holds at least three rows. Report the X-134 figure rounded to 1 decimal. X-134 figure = -7.1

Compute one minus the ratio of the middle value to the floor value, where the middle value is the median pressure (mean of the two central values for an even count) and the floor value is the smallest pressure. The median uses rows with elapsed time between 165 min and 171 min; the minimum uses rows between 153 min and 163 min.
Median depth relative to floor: -0.09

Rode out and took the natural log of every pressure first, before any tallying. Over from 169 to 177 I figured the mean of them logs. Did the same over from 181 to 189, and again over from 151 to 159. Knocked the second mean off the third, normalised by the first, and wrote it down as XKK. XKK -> -0.021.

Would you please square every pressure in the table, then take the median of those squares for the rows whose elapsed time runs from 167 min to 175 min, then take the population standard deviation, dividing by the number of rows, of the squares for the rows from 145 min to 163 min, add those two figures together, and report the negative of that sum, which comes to -85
